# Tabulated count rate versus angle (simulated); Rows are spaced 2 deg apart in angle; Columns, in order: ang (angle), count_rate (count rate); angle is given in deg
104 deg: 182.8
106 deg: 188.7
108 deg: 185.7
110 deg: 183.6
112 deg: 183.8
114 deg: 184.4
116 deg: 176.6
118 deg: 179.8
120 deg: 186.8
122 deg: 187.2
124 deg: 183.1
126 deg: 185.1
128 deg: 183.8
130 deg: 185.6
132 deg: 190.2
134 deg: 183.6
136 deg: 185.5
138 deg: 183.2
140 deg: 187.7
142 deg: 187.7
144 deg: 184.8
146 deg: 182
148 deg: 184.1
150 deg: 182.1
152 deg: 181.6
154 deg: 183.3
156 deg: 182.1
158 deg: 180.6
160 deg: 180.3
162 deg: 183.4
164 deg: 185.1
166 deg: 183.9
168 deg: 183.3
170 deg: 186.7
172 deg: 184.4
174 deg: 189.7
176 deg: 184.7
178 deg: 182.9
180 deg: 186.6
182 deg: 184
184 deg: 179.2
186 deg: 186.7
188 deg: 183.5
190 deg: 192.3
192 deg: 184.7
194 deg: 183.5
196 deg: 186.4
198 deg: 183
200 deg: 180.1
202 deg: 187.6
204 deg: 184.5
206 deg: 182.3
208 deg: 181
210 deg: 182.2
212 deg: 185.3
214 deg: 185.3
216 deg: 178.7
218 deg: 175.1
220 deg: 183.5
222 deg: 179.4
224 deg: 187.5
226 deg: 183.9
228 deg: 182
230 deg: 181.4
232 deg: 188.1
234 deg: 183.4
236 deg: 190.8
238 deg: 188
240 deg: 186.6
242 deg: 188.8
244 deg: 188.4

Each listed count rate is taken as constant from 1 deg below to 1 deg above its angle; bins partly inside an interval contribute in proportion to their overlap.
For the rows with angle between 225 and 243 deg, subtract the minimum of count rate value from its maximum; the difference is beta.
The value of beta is 9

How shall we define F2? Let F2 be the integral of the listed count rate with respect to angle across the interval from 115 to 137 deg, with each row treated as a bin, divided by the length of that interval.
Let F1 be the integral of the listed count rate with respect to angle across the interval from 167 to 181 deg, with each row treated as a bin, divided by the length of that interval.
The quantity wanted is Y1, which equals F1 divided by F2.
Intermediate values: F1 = 185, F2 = 184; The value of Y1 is 1.01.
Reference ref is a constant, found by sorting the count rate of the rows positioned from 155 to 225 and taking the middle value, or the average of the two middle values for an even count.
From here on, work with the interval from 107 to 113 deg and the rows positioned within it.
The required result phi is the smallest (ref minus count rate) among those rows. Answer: -2.2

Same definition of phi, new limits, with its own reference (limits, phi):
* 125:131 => -2.1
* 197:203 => -4.1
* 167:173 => -3.2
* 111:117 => -0.9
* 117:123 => -3.7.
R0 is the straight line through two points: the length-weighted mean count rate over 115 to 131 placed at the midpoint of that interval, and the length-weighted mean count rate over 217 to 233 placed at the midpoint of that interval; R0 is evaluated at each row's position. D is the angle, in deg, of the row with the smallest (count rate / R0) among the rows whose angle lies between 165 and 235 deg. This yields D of 218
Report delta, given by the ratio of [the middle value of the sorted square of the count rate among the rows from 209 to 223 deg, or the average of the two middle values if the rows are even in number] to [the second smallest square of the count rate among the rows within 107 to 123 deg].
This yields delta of 1.03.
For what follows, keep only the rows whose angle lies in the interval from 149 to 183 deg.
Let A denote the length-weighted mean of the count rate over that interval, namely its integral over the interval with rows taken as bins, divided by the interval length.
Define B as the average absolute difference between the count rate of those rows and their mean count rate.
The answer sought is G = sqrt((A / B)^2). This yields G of 107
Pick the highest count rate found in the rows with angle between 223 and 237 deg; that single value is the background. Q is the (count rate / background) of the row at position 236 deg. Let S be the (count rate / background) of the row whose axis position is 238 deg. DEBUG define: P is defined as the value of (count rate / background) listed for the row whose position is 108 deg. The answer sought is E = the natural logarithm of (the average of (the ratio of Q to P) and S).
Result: 0.006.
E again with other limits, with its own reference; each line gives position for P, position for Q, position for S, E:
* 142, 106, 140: -0.005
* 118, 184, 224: -0.010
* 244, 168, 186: -0.025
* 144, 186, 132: 0.004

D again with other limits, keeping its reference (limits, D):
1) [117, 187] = 184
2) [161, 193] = 184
